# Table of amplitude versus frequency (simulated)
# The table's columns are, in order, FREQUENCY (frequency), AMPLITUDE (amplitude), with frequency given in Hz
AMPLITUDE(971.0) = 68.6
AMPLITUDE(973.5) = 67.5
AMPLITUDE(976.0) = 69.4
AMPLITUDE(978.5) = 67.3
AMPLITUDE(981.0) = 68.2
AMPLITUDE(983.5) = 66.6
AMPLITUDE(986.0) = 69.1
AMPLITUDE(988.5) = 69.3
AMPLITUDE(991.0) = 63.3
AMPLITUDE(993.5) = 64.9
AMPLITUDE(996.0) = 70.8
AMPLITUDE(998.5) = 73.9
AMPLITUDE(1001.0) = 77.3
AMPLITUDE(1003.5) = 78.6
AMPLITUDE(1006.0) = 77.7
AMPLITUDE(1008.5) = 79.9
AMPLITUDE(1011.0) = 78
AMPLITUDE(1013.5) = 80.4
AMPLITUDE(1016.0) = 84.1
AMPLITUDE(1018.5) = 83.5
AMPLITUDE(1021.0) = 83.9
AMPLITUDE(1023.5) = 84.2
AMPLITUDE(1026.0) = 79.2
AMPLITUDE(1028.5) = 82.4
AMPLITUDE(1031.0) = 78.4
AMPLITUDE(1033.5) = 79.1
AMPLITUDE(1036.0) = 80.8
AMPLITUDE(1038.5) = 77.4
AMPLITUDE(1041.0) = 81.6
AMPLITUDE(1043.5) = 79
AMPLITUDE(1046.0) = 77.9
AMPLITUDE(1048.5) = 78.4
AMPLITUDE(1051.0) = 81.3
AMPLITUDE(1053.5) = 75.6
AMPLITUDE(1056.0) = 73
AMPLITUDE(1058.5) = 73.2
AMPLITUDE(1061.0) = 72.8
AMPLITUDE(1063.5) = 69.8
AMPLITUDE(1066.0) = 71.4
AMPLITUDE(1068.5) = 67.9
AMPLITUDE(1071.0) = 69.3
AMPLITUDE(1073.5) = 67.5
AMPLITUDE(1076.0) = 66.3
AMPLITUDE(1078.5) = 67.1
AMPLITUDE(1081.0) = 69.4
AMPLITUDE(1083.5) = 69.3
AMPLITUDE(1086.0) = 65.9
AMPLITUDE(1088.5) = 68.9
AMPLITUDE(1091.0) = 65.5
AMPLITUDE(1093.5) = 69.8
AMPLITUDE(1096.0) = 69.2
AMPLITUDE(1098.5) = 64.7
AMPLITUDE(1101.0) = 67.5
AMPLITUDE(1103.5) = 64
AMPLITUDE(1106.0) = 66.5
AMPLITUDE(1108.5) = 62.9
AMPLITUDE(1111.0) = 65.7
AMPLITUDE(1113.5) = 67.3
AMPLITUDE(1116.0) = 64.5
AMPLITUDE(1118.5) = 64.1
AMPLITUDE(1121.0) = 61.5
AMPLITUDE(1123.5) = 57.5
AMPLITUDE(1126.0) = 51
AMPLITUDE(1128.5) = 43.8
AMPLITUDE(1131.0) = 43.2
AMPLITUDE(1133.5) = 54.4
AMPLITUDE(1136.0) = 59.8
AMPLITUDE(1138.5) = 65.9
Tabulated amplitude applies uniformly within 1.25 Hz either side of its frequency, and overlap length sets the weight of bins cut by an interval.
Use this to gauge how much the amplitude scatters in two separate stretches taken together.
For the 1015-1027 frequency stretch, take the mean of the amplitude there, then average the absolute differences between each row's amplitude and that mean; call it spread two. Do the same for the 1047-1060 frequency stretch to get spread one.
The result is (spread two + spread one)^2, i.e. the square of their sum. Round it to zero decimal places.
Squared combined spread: 19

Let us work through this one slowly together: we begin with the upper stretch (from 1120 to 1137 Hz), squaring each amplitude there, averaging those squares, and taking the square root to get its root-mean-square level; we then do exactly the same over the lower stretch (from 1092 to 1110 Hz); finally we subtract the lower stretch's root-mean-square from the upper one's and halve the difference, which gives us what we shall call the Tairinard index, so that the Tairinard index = -6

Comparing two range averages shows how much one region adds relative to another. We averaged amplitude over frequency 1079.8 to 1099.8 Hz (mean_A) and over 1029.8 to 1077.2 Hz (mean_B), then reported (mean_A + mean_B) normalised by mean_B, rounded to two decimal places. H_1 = 1.91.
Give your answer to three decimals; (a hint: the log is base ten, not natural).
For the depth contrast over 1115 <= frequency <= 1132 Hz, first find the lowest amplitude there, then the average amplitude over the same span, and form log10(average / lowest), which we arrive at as 0.106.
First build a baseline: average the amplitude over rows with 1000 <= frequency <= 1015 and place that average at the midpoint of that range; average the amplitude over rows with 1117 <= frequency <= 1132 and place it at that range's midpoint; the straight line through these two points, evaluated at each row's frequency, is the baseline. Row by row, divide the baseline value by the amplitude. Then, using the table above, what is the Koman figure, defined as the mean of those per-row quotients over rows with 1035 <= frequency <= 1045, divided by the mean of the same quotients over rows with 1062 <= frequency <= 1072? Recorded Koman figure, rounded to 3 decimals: 0.951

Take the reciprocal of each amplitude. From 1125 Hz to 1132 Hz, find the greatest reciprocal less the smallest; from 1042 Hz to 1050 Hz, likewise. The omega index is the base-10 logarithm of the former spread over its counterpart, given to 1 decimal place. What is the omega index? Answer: 1.3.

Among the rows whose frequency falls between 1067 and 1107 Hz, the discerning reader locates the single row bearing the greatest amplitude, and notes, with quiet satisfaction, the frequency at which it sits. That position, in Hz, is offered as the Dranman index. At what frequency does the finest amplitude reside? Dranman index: 1093.5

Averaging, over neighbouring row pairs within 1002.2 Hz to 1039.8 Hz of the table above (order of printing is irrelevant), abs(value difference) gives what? 2.17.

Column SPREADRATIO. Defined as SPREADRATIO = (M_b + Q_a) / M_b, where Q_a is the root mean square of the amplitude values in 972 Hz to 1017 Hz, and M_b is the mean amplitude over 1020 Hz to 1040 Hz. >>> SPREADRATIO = 1.90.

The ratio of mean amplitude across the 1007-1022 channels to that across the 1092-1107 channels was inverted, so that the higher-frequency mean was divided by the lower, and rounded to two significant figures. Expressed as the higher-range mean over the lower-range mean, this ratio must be 0.82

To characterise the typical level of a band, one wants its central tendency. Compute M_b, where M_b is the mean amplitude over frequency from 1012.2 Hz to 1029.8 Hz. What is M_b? 83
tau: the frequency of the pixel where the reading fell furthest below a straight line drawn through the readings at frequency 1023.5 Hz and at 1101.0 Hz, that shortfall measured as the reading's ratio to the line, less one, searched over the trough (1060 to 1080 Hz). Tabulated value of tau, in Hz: 1076.0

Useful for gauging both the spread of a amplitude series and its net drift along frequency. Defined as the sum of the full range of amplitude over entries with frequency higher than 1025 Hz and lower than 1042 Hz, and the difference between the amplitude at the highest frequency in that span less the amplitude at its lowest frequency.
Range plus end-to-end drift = 7.4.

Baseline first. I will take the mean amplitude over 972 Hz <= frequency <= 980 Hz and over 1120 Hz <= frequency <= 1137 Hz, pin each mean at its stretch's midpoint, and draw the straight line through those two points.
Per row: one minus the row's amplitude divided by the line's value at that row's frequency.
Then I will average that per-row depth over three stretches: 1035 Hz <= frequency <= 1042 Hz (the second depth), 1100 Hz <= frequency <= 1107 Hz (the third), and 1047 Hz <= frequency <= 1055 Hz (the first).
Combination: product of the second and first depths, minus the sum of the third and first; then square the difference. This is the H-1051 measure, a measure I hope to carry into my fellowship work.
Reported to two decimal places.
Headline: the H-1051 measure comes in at 0.32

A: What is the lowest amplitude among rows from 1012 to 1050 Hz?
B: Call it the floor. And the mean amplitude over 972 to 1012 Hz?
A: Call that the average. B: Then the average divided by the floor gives 0.92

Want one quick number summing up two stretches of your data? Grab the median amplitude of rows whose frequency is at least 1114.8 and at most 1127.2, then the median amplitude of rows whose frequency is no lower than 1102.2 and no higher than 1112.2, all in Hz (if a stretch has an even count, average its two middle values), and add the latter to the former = 126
